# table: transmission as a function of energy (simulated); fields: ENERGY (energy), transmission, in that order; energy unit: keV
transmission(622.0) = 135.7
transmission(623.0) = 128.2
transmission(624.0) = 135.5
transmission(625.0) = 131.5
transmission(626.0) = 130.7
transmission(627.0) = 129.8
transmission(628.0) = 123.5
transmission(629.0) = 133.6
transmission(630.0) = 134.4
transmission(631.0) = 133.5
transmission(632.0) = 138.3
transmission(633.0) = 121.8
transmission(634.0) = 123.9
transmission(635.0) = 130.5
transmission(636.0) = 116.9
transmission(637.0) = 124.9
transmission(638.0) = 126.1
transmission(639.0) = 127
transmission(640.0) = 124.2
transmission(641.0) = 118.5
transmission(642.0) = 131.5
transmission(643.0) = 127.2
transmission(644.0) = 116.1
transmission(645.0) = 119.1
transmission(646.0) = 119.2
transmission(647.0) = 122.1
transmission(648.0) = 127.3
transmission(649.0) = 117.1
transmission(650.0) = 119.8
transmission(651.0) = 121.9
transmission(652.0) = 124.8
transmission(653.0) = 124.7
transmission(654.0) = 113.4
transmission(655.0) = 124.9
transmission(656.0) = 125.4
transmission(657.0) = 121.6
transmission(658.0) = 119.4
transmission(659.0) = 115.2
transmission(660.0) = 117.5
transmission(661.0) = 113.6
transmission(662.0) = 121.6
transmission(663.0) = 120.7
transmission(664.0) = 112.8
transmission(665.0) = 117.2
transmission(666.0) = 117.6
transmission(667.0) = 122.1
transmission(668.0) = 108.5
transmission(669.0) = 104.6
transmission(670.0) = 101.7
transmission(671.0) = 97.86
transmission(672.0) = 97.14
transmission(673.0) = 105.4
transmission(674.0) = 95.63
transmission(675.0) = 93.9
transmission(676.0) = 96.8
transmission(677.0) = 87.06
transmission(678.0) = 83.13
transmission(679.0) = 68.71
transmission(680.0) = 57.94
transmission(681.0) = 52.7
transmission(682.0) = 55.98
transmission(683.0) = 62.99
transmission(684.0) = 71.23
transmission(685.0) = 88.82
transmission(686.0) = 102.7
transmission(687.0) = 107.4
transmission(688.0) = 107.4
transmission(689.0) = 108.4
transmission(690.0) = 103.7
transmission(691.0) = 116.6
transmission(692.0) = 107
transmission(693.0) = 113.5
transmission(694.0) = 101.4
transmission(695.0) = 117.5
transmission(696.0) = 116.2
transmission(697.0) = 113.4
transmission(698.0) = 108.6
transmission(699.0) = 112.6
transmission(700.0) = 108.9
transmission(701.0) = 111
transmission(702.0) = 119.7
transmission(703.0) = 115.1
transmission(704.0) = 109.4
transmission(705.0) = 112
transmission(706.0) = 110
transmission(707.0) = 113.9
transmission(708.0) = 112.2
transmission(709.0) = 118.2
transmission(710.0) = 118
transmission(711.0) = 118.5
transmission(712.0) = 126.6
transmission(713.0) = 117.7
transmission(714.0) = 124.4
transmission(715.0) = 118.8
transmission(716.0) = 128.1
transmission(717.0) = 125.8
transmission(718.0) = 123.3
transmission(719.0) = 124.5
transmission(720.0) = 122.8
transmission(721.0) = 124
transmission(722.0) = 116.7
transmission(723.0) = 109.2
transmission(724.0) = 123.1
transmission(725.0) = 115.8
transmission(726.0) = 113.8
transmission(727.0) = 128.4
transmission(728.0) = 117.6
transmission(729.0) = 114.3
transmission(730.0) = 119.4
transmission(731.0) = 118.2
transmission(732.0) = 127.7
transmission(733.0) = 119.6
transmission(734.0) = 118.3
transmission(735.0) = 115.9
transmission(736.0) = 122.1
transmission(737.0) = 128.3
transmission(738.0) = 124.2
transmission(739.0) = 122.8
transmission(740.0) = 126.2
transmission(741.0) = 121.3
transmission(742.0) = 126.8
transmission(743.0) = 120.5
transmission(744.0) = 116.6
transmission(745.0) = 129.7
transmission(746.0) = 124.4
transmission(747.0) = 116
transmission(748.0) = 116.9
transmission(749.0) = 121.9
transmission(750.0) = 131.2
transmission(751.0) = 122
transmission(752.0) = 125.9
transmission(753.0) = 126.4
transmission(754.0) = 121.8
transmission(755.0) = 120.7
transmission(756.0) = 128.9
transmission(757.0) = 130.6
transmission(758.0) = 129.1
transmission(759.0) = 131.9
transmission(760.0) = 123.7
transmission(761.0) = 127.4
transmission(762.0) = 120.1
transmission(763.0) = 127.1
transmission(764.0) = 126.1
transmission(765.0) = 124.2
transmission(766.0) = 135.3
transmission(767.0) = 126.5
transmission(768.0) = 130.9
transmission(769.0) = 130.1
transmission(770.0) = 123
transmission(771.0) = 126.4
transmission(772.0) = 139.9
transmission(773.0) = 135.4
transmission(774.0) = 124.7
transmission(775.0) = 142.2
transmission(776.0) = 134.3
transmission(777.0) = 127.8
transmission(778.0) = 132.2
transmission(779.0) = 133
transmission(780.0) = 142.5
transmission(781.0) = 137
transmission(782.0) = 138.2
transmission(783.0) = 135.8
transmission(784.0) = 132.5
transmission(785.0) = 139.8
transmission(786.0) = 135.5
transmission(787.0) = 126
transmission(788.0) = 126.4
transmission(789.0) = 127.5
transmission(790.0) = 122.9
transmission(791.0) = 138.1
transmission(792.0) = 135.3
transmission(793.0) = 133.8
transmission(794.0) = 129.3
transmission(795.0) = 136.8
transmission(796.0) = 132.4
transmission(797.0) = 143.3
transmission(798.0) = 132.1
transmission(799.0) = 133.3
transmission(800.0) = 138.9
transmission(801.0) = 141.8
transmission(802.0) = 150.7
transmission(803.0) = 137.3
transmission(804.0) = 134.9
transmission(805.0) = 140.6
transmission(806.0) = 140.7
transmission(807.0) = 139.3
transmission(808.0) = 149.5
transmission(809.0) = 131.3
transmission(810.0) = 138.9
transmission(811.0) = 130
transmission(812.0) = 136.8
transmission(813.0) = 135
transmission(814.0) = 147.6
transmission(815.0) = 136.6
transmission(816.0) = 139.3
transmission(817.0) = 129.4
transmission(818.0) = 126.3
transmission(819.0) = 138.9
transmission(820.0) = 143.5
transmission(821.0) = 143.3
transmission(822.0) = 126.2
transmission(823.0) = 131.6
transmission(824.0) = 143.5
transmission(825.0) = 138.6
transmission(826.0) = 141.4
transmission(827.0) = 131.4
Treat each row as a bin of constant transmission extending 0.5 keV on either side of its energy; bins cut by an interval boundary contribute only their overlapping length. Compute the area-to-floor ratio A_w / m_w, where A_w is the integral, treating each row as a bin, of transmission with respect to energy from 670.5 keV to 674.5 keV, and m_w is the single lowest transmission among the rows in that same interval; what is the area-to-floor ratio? 4.1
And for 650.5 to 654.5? 4.3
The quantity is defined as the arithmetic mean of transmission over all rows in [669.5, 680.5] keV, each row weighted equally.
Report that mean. 90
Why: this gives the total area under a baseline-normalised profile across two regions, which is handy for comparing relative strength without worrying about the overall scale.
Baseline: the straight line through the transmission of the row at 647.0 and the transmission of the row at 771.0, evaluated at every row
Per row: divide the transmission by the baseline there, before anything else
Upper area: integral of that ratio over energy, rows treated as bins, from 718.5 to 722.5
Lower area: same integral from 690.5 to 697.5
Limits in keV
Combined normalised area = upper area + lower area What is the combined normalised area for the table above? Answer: 10.3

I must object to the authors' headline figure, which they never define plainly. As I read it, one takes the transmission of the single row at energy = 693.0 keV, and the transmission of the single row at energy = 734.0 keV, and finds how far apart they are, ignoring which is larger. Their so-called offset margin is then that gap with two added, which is 6.8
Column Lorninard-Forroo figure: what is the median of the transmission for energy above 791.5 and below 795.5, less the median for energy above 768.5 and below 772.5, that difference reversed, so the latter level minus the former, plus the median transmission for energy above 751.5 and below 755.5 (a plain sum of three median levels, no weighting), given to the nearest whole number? 118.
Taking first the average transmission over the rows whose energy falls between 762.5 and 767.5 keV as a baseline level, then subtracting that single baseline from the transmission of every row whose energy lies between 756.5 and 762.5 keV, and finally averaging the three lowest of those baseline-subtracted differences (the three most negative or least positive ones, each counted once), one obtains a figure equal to -4.1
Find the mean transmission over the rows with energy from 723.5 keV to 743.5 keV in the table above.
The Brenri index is 121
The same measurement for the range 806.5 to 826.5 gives 137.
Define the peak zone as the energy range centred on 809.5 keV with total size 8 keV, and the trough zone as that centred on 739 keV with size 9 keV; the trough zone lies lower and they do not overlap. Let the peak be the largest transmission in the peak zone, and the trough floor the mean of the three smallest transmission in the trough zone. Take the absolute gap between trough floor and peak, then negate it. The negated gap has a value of -30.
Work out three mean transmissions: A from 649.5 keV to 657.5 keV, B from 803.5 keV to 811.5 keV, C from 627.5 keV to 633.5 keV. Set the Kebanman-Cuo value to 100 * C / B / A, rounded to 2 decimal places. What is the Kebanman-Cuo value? 0.78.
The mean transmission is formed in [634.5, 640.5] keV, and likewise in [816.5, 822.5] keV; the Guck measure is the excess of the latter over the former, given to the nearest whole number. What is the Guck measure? 10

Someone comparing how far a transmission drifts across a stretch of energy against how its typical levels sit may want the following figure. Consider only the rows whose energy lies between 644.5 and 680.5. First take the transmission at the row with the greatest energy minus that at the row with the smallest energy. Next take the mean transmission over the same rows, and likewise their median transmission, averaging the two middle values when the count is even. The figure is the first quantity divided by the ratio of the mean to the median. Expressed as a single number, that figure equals -65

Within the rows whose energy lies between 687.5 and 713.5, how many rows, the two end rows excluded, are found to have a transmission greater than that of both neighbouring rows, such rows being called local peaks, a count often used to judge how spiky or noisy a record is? 10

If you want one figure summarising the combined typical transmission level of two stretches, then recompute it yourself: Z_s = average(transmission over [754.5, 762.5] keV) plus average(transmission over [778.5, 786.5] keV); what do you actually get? 263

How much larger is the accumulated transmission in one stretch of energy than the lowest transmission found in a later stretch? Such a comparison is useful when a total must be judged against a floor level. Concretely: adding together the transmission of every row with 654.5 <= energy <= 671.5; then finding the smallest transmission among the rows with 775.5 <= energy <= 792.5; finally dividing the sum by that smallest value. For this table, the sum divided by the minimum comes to 16.0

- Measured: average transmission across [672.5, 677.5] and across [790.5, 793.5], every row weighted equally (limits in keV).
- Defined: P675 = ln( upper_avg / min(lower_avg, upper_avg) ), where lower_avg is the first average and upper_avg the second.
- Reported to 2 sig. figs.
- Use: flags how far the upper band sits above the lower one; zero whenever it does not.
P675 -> 0.35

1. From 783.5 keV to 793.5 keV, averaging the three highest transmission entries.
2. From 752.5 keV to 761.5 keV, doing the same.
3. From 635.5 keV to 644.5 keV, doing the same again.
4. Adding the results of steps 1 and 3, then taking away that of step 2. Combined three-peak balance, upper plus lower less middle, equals 136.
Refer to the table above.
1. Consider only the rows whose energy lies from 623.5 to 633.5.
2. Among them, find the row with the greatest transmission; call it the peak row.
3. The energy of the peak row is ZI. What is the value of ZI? 632.0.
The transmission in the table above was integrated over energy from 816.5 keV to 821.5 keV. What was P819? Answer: 681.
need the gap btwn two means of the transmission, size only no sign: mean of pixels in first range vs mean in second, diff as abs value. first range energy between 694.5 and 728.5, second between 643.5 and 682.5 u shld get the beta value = 10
